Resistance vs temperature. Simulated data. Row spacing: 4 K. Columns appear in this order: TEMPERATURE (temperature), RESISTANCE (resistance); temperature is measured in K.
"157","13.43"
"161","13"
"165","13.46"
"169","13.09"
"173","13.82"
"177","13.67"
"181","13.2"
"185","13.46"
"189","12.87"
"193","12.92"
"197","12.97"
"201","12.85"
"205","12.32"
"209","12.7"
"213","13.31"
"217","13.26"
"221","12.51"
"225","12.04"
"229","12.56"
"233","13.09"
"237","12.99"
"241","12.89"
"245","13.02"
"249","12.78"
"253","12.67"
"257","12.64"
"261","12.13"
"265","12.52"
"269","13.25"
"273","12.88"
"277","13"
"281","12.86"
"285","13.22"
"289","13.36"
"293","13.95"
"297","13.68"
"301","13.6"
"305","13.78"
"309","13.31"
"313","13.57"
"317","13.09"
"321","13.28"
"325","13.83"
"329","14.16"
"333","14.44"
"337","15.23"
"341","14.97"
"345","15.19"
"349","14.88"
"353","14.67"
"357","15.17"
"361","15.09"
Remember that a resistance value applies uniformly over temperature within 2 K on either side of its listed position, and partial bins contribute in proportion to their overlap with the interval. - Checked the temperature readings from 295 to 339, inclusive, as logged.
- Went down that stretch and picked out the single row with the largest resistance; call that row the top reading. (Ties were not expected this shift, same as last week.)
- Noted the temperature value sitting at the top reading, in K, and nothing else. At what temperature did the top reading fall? 337 K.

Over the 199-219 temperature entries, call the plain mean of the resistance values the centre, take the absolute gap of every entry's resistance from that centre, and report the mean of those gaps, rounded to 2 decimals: 0.32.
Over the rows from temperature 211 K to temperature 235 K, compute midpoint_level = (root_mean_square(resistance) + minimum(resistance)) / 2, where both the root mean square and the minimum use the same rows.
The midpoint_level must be 12.4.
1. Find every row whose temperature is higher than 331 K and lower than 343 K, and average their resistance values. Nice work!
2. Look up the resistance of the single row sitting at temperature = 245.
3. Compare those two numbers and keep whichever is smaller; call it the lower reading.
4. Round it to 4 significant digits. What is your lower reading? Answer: 13.02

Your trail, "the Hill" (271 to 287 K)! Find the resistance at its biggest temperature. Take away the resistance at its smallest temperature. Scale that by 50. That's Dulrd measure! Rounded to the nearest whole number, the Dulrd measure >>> 17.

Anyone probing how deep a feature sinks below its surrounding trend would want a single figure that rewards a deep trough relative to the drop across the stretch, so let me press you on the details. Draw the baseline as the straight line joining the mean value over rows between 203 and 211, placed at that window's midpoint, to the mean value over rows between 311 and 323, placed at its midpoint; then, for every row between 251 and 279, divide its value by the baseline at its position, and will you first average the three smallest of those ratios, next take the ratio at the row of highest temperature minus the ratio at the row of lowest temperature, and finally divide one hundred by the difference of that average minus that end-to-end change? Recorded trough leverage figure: 105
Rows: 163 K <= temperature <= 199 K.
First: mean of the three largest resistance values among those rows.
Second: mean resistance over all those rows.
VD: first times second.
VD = 181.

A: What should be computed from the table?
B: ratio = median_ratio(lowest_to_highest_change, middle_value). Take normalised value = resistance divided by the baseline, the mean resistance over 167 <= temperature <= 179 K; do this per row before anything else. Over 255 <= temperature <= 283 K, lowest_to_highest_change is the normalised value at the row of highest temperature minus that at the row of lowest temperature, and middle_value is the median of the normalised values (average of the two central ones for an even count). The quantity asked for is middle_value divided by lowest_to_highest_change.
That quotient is 58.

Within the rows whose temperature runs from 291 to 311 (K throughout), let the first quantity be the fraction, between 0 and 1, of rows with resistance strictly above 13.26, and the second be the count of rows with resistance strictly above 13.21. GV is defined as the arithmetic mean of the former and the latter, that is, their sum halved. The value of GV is 3.0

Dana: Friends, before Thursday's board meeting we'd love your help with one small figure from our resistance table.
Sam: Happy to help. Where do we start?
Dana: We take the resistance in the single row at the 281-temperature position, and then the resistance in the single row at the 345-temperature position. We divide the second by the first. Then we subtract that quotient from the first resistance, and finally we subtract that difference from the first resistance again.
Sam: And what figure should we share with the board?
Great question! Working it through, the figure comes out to 1.18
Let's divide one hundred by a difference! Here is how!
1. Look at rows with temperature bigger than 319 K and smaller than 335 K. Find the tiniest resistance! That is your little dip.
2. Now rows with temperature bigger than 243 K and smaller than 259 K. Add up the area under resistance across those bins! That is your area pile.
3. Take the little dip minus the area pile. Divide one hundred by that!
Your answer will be -0.523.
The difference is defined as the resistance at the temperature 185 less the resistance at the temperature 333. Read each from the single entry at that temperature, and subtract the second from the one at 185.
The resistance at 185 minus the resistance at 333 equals -1.0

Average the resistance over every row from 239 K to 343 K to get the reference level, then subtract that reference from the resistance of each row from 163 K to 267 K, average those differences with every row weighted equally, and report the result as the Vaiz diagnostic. -0.48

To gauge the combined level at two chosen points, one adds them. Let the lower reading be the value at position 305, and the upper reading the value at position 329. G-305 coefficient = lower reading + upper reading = 27.9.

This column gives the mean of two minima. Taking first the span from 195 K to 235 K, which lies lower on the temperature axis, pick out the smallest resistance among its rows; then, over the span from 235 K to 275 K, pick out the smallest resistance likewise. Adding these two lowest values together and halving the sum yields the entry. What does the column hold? 12.1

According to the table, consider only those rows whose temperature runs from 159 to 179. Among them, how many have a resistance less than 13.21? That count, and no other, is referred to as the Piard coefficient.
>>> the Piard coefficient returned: 2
